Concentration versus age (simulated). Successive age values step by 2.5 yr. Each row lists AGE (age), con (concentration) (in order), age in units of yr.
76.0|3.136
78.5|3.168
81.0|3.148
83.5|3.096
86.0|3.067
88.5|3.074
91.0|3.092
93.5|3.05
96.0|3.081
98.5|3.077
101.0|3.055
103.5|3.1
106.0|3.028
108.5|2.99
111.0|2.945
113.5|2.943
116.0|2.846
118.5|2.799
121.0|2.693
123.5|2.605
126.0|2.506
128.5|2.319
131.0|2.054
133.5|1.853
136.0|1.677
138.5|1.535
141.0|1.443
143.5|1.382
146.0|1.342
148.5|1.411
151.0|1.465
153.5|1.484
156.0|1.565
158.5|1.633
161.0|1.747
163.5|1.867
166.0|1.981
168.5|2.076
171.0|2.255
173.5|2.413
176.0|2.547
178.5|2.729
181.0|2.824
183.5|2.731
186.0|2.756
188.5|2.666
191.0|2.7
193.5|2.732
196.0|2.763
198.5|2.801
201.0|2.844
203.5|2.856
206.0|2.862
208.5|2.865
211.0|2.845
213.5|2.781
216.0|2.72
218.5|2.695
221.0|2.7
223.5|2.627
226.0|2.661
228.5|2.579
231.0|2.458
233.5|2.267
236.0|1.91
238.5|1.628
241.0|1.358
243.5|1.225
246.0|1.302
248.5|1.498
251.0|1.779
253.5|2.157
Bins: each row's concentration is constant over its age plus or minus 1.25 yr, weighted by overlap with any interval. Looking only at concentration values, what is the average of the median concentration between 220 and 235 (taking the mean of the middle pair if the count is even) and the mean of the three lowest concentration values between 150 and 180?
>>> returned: 2.05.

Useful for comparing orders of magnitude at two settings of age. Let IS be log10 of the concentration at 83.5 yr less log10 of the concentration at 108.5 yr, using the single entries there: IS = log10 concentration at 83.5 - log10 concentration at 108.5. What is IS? 0.015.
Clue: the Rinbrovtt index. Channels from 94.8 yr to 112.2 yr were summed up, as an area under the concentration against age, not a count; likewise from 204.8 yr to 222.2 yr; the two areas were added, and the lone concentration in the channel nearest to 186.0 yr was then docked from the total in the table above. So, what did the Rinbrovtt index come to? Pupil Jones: 99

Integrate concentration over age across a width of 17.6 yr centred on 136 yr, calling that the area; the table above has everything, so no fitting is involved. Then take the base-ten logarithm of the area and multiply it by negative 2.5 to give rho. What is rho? -3.7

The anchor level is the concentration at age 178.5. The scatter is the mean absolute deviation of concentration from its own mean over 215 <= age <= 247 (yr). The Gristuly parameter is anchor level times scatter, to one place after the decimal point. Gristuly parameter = 1.4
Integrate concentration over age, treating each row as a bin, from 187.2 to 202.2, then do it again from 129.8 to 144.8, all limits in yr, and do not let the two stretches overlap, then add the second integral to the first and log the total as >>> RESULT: 66.1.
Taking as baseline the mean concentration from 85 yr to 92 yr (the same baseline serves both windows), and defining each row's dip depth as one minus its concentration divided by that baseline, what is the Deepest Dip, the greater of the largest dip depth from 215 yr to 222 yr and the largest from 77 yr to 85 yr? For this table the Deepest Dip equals 0.12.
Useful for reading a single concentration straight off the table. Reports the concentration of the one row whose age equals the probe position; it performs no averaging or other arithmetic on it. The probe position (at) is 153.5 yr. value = 1.484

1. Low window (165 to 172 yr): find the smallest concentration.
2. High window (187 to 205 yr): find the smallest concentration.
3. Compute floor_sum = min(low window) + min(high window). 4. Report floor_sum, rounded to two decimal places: 4.65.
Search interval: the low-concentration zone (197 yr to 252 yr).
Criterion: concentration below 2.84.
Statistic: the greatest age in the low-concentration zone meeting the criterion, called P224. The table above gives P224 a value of 251.0 yr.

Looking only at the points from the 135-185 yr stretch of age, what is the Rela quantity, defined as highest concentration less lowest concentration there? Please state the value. 1.5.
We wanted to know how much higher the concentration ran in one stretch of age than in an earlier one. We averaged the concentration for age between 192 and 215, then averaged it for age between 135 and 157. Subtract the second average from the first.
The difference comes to 1.34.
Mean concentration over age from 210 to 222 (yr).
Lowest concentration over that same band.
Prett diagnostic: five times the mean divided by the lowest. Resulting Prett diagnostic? 5.1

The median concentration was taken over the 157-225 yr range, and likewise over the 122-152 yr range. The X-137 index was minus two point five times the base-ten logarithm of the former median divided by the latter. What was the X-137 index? -0.57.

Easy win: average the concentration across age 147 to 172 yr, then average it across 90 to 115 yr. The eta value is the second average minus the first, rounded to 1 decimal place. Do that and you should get 1.3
